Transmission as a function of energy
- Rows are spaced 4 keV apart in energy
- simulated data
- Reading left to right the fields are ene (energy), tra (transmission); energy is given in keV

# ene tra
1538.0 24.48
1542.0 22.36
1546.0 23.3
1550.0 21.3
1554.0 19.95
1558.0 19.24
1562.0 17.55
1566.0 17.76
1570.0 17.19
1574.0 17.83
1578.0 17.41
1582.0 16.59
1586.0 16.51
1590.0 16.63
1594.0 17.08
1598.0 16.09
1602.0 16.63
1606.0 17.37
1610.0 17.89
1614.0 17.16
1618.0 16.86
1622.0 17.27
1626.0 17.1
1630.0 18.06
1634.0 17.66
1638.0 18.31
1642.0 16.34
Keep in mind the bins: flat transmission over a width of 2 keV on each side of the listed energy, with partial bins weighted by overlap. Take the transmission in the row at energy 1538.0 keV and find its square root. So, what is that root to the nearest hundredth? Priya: 4.95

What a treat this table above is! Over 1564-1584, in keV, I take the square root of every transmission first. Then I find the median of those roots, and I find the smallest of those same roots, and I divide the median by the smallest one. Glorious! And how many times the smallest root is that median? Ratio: 1.024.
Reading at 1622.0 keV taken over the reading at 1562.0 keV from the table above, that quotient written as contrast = 0.98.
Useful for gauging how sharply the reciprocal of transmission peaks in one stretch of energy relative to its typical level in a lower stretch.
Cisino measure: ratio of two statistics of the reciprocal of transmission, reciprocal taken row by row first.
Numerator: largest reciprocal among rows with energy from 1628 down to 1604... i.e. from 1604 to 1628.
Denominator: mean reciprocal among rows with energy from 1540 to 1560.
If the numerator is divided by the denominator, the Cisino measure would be 1.25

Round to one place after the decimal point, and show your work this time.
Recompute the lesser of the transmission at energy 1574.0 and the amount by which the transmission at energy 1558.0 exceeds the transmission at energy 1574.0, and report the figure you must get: 1.4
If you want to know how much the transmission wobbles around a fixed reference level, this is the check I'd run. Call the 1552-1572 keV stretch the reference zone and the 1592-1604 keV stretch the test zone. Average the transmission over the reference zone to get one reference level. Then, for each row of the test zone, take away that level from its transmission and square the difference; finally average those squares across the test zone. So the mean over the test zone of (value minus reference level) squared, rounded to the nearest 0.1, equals 3.2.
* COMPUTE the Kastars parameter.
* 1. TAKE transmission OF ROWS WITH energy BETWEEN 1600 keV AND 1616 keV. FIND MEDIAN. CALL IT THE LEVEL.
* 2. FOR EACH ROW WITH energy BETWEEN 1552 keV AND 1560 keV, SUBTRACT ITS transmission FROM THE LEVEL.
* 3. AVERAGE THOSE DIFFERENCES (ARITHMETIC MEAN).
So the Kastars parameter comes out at -2.3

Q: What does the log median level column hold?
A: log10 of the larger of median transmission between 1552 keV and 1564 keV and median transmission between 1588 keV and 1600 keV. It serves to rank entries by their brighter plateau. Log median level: 1.28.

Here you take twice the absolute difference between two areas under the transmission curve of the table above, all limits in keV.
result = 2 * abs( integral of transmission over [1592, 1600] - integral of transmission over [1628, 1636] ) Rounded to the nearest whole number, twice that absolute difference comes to 20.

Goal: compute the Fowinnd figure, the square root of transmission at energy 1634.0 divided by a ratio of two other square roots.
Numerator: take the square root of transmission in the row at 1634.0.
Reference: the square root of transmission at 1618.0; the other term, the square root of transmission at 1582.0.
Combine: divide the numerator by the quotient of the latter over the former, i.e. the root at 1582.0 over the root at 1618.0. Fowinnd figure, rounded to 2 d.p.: 4.24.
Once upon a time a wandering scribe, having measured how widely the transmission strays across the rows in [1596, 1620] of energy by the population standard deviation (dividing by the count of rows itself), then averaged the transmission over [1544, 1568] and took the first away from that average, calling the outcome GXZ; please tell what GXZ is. 19.3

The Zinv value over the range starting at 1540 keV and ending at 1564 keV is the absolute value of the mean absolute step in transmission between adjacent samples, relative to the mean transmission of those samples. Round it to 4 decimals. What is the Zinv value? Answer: 0.0649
